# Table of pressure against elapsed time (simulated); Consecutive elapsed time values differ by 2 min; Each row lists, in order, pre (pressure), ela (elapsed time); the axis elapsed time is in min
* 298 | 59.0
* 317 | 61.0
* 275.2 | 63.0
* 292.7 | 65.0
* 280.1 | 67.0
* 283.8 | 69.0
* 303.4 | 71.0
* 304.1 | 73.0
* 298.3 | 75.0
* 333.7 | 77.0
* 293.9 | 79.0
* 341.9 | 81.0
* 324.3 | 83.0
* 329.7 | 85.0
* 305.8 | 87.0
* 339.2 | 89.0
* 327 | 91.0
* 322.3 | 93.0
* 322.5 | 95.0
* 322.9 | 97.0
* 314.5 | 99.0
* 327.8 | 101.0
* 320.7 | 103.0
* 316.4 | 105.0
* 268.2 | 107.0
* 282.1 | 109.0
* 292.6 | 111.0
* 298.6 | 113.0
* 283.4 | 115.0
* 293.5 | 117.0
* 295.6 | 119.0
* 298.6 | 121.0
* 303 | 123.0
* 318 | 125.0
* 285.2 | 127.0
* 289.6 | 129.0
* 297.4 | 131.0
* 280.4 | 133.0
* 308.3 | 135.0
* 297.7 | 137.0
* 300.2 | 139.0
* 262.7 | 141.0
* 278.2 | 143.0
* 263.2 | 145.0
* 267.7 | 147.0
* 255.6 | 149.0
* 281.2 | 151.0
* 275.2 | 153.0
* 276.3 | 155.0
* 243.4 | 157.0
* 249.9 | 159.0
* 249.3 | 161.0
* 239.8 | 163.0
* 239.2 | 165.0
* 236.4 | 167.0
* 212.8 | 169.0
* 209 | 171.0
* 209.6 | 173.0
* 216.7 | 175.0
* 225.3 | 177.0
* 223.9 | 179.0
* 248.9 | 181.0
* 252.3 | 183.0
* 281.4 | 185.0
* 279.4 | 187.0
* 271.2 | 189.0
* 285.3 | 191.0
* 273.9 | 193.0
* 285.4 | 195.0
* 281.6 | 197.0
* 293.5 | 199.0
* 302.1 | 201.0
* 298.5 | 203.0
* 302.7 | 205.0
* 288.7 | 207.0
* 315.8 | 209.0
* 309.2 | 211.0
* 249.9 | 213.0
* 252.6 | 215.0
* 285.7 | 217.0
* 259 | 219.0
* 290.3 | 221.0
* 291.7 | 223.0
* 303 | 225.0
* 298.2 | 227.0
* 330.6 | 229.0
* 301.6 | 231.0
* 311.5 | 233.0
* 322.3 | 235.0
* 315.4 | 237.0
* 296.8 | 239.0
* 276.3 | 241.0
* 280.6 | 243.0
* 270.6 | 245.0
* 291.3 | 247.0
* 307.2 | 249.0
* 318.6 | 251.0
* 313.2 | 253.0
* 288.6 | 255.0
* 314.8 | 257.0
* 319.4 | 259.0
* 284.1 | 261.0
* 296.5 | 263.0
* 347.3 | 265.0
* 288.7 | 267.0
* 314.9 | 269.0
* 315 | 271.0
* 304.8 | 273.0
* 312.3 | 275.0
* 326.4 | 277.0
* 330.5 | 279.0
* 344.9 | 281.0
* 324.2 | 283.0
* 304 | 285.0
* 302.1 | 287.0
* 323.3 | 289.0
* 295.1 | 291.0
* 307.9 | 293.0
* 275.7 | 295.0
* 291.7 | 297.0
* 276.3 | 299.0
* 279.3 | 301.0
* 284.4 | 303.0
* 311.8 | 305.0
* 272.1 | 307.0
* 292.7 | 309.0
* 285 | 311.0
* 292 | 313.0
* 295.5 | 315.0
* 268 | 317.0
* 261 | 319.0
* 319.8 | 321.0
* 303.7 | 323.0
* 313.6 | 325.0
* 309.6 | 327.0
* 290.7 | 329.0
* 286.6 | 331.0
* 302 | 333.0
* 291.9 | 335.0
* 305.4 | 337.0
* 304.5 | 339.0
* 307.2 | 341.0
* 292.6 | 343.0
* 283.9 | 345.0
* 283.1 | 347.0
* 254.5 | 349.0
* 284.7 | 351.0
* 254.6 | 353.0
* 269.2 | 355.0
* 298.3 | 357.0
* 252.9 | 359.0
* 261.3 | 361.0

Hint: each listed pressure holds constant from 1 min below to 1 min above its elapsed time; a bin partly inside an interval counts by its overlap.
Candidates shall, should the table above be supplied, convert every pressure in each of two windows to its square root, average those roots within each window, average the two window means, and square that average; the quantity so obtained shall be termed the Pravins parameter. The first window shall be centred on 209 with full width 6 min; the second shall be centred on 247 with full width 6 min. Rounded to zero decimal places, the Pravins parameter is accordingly 297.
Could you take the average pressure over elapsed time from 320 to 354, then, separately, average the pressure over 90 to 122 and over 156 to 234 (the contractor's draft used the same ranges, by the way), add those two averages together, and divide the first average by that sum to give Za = 0.511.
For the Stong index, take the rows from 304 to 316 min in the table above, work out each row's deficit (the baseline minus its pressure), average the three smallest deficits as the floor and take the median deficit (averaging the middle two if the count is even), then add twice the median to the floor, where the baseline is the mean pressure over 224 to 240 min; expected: 45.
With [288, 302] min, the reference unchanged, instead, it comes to 38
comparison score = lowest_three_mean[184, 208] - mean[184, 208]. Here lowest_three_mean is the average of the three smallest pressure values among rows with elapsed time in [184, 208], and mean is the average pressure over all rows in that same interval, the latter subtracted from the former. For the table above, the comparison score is -12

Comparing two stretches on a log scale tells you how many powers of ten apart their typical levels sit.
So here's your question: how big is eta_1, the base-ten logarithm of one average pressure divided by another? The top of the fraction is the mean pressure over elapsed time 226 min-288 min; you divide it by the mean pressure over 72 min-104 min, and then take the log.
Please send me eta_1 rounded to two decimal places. -0.02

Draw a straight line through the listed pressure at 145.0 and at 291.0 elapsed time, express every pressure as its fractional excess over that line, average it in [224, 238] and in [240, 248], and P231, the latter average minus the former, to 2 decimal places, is -0.12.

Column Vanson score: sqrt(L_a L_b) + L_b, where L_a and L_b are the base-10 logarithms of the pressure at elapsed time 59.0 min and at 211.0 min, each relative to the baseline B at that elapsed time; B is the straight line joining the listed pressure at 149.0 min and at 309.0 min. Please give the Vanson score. 0.137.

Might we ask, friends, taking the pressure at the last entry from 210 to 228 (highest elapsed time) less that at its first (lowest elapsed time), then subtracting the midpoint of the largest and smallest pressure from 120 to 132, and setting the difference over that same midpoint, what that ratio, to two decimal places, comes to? -1.04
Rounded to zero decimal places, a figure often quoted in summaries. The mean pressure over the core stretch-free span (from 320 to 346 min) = 301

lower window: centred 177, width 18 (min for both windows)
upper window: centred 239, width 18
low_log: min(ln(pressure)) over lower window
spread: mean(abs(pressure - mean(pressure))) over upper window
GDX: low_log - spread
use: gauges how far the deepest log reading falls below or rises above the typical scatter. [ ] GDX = -9.4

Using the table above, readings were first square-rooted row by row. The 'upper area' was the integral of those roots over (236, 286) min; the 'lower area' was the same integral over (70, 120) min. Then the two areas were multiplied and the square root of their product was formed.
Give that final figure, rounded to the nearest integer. 878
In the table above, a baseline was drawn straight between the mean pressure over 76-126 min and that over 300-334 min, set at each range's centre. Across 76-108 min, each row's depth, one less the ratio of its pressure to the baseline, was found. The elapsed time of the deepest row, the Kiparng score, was 107.0 min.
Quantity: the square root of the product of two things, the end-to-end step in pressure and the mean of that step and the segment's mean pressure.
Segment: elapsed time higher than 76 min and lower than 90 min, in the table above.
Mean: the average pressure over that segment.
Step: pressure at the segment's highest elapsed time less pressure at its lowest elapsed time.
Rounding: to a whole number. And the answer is 30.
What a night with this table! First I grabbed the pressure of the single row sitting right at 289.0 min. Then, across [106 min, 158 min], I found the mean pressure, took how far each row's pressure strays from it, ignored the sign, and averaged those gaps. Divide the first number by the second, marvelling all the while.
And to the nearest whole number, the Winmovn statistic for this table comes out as 23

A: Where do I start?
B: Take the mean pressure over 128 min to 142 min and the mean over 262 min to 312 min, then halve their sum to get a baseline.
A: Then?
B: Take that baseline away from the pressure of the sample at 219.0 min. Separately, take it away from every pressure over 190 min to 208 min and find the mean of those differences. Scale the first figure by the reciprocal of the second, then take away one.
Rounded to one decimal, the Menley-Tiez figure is 4.2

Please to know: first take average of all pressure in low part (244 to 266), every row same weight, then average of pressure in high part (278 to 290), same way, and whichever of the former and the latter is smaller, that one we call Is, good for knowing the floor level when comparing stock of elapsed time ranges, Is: 305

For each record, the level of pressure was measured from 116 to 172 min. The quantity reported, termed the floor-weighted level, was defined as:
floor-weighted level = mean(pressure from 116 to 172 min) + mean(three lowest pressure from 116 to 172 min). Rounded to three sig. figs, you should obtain 491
